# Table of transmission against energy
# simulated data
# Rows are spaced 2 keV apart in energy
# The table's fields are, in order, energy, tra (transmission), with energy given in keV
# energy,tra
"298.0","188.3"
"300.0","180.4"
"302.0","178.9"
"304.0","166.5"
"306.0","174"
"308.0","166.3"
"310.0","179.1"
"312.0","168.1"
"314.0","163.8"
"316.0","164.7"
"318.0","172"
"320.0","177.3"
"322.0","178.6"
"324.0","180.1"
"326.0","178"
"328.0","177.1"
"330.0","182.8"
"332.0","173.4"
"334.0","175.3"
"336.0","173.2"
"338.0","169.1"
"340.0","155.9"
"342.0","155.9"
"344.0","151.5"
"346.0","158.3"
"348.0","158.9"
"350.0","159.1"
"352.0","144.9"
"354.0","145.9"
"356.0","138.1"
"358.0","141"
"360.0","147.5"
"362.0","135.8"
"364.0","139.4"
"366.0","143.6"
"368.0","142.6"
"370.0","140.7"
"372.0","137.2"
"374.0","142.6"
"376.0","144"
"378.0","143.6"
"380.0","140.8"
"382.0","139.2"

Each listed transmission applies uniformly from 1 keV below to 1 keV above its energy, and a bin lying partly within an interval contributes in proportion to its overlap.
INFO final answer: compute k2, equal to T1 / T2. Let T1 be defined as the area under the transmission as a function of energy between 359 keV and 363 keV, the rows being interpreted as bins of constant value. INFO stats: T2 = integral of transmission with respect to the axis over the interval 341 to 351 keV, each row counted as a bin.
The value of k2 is 0.4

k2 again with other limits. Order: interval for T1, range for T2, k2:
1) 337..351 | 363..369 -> 2.6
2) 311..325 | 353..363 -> 1.7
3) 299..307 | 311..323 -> 0.7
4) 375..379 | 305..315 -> 0.3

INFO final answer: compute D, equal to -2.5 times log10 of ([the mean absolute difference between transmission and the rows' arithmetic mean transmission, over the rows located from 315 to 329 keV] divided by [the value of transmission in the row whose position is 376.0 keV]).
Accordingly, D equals 3.88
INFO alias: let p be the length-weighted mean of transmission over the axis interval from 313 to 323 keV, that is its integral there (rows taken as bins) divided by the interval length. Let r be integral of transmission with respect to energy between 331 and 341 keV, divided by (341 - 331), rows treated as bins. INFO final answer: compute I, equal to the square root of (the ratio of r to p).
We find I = 0.99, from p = 171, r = 169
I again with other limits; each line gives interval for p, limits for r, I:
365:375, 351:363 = 1.00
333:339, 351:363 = 0.91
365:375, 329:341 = 1.10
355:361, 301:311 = 1.10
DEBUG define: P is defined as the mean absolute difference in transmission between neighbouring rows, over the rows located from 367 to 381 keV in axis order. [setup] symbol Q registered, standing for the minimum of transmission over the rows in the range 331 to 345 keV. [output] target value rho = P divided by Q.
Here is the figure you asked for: 0.017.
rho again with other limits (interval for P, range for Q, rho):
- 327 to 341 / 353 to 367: 0.045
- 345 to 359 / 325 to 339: 0.026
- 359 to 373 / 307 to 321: 0.026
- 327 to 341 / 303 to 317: 0.037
